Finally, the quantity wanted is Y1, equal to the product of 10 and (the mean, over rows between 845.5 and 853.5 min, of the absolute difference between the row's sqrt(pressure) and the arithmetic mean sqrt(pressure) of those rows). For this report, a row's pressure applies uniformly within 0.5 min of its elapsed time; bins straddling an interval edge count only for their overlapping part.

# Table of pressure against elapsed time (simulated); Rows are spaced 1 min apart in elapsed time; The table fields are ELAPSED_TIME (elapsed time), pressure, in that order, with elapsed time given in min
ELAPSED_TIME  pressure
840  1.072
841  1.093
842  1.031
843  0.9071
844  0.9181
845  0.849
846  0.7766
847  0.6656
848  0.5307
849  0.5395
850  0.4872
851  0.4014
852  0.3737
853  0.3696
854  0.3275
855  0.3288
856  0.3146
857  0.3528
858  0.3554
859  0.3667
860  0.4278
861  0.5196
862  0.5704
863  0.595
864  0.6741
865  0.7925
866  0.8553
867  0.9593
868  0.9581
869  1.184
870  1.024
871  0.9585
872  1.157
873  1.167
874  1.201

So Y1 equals 0.8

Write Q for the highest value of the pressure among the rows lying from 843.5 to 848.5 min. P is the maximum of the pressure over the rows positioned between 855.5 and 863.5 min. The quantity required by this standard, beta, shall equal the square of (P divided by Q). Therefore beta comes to 0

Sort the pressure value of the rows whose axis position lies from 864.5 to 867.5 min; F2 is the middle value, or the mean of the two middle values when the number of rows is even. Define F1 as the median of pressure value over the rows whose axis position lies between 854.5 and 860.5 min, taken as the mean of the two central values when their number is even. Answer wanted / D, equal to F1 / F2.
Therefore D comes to 0.4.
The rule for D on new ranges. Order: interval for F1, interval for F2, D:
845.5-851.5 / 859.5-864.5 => 0.9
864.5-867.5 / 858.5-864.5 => 1.6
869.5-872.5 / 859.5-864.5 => 1.8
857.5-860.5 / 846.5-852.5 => 0.7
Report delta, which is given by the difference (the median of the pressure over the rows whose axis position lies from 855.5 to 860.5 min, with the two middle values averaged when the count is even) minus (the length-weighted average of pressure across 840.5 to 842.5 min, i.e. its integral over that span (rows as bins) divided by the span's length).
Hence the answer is -0.7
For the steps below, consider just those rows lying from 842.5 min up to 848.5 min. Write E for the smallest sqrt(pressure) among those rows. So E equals 0.73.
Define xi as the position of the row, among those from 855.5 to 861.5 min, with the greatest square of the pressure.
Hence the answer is 861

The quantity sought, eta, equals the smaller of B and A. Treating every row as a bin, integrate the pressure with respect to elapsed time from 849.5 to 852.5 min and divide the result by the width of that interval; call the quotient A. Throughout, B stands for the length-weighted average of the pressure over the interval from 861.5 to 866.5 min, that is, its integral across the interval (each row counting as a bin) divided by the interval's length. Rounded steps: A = 0.42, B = 0.7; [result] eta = 0.42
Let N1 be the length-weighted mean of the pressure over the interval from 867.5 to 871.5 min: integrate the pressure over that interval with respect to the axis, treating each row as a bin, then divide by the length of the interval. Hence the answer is 1.0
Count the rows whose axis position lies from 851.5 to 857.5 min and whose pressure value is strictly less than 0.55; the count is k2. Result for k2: 6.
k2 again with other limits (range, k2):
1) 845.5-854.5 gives 7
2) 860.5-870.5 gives 1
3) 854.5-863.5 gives 7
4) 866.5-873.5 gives 0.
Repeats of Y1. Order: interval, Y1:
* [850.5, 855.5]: 0.2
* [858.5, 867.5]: 1.0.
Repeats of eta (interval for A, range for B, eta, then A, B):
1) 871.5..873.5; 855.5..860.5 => 0.36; 1.16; 0.4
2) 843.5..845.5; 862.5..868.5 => 0.81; 0.88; 0.8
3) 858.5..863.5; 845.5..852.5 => 0.50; 0.50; 0.5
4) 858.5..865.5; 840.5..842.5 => 0.56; 0.56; 1.1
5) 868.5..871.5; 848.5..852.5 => 0.45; 1.06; 0.5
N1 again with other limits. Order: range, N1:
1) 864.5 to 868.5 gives 0.9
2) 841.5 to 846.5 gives 0.9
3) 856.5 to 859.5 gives 0.4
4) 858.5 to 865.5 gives 0.6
